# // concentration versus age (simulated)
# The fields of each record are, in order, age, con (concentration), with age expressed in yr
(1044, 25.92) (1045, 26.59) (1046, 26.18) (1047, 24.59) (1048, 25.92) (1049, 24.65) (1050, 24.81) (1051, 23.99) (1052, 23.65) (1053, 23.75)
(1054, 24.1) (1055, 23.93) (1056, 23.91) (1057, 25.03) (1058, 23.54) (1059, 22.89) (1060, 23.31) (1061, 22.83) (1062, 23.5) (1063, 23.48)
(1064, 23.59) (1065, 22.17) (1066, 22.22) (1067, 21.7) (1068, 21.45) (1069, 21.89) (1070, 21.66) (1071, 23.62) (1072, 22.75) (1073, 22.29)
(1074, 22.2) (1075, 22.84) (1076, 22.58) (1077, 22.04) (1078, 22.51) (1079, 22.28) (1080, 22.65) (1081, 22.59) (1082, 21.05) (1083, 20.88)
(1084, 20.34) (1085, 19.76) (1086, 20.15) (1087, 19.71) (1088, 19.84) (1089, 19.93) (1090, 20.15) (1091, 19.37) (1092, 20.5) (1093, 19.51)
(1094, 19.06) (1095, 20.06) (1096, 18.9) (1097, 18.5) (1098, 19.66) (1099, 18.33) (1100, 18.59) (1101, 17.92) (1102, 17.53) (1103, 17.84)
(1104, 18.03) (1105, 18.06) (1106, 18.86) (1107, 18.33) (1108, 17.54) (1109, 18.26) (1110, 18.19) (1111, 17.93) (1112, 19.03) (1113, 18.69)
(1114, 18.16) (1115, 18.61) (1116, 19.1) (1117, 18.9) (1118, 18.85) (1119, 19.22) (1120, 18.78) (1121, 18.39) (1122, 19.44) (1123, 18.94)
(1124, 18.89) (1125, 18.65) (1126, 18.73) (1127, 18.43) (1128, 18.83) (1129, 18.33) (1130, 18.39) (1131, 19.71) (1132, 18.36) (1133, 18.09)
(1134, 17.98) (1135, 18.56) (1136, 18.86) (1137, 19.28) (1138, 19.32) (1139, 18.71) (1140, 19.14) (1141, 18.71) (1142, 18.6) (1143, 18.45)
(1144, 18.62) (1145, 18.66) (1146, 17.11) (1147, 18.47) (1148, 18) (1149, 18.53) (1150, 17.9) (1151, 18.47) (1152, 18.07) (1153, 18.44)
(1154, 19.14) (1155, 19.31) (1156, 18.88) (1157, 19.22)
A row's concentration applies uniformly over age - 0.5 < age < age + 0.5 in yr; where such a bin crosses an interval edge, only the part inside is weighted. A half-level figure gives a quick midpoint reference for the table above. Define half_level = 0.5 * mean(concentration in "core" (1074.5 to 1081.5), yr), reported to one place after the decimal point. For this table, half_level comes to 11.2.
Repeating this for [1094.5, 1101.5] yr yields 9.4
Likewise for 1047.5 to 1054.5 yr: 12.2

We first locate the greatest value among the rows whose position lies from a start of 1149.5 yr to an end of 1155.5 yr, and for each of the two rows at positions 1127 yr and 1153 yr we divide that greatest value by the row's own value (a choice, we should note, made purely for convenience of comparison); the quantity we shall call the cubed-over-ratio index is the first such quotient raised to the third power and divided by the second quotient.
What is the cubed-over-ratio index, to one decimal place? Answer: 1.1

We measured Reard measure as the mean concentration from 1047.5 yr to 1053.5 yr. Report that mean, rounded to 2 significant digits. 24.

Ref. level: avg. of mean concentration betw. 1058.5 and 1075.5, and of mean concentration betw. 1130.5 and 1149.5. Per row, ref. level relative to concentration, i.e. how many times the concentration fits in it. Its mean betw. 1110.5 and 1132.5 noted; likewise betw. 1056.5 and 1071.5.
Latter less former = -0.20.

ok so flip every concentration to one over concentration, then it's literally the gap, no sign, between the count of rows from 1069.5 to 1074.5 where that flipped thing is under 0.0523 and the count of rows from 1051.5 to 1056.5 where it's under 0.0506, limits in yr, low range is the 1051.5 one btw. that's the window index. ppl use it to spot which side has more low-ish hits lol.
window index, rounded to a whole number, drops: 0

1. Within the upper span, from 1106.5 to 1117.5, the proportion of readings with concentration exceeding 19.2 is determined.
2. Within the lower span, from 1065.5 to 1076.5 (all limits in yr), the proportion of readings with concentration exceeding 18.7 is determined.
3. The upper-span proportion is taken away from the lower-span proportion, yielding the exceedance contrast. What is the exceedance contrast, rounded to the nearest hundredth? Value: 1.00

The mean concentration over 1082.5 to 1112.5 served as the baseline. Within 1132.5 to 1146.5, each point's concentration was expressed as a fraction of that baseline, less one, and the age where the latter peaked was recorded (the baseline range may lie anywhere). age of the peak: 1138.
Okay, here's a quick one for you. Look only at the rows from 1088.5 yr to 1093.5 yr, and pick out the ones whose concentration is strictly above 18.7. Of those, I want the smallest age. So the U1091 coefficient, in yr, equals 1089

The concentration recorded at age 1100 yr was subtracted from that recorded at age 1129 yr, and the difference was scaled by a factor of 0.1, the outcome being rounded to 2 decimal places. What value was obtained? -0.03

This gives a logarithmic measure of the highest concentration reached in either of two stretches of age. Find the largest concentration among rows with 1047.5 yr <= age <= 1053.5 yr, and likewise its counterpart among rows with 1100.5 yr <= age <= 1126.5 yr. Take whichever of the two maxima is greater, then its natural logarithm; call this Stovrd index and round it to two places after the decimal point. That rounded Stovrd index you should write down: 3.26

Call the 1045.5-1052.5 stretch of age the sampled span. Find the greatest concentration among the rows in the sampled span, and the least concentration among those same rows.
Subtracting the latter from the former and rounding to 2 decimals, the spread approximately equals 2.53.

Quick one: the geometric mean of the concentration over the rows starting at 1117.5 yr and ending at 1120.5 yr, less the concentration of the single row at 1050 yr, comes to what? -6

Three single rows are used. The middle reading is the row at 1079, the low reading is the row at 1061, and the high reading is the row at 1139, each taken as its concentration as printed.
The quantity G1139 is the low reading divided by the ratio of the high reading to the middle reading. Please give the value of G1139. 27.2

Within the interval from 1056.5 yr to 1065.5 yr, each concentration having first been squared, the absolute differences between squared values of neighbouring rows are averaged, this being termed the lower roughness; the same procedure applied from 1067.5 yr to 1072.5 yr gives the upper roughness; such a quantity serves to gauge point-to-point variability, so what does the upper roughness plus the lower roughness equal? 70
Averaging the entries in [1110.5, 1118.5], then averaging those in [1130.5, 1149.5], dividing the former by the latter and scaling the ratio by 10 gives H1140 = 10.0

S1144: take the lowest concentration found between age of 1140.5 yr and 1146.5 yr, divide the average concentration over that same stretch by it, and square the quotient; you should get 1.15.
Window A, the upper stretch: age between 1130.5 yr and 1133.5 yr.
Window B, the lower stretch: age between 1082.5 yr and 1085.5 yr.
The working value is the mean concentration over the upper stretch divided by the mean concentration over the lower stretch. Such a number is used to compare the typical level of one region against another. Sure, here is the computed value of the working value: 0.92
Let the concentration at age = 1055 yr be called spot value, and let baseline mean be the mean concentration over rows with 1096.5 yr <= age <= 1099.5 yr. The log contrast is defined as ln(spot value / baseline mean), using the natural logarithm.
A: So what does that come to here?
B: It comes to 0.24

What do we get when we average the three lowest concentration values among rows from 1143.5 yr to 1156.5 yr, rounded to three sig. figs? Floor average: 17.7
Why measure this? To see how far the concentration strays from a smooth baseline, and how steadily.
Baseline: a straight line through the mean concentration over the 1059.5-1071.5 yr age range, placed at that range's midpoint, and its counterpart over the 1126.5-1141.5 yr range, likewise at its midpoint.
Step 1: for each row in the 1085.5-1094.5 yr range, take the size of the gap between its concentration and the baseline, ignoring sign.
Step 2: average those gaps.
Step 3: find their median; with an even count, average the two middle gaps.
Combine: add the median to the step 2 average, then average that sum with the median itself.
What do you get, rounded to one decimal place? 2.2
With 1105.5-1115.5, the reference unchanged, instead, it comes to 2.6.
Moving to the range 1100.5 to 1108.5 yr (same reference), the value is 3.7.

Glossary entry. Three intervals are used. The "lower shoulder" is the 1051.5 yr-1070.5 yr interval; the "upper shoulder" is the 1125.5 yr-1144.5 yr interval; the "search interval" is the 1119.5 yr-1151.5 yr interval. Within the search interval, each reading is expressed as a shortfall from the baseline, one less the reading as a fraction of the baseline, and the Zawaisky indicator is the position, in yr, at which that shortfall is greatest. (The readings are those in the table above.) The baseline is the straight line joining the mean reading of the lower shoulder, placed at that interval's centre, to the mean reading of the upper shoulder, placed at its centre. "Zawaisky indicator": 1121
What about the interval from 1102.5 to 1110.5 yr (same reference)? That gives 1108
